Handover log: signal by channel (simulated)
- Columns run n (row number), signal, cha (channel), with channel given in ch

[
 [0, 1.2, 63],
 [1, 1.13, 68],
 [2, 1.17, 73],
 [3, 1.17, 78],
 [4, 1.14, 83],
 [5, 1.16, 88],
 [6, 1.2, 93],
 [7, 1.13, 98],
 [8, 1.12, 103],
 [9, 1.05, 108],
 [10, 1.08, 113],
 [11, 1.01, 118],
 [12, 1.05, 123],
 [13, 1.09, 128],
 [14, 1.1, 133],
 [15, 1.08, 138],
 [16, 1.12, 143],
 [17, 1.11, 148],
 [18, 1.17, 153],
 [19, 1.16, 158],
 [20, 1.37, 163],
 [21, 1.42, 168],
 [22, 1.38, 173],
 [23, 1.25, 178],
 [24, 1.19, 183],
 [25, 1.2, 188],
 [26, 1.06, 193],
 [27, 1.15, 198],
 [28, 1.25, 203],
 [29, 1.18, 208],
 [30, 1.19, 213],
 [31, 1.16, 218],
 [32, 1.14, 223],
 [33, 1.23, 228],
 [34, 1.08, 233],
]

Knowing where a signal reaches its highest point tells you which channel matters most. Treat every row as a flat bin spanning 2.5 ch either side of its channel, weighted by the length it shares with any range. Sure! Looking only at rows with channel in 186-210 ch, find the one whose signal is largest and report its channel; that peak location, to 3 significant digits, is 203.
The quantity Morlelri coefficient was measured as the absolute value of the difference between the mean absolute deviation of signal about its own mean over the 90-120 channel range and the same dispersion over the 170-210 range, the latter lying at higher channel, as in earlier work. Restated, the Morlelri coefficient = 0.013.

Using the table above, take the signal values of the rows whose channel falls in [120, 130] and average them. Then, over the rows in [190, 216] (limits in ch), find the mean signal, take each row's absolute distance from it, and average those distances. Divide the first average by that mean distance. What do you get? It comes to 22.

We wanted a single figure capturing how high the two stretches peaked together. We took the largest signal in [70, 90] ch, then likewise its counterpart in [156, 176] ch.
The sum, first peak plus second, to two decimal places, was 2.59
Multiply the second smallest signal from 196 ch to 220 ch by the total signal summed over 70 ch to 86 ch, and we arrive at 4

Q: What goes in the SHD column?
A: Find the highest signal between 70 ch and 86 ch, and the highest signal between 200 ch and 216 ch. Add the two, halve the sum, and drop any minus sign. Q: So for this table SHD 1.21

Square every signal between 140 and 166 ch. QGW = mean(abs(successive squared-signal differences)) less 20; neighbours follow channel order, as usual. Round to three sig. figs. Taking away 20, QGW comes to -19.8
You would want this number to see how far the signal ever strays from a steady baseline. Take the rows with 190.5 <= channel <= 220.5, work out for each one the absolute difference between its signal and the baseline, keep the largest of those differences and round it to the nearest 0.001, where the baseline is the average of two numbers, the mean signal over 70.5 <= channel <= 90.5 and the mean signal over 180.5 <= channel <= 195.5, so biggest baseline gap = 0.095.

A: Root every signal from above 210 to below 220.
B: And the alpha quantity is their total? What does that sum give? 2.17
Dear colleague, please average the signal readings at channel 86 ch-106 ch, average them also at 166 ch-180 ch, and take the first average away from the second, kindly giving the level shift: 0.20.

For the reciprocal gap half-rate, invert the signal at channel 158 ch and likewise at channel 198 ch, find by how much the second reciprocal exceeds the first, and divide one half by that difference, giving 67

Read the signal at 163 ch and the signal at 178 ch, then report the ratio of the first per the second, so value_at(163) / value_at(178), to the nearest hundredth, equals 1.10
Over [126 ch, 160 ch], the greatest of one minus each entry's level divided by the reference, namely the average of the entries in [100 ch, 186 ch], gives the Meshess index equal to 0.07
